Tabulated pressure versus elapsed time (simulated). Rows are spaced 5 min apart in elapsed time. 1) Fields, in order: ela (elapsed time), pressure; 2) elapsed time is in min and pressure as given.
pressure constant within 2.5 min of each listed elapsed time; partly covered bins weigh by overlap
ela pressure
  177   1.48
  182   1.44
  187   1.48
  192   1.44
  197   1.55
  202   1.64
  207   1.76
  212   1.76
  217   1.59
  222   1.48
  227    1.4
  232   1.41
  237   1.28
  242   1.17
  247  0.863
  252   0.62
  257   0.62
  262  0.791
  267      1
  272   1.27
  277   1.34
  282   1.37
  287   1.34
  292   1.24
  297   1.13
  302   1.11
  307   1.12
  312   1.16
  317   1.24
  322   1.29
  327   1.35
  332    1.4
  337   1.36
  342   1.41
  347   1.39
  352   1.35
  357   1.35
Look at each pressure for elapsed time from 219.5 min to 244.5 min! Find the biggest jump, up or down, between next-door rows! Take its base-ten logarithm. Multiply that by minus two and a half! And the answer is 2.22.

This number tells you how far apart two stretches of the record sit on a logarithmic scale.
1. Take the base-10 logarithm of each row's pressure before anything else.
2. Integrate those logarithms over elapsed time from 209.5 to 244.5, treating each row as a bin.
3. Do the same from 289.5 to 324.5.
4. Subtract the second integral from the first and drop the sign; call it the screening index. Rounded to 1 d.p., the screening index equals 2.9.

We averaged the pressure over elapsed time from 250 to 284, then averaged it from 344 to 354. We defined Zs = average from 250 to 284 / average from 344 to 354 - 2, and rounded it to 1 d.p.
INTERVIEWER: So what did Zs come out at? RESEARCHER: -1.3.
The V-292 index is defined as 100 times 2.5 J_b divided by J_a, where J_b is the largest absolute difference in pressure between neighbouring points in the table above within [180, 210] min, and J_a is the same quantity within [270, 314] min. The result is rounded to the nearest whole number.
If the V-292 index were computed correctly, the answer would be 273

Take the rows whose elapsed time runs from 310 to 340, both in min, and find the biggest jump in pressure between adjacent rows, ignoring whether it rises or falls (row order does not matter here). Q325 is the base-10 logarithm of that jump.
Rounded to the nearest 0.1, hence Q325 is -1.1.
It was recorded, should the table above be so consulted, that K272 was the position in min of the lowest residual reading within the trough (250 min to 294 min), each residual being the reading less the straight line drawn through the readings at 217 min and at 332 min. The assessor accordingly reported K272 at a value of 252 min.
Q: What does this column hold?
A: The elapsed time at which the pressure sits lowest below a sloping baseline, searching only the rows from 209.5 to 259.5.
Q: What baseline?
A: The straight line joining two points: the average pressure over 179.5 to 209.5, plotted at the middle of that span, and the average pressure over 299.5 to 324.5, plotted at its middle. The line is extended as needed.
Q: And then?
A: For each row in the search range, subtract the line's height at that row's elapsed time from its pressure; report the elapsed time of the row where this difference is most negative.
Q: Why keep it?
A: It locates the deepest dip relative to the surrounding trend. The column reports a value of 252 min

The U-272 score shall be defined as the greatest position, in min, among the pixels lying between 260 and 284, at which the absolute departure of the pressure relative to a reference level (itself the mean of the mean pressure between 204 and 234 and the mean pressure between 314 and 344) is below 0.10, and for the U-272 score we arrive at 282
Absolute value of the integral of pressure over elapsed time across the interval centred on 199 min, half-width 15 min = 48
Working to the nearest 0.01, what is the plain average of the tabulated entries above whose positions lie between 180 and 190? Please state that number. 1.46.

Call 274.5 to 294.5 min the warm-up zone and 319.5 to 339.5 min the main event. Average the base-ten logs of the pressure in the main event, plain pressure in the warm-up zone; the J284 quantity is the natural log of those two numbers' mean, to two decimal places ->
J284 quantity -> -0.32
